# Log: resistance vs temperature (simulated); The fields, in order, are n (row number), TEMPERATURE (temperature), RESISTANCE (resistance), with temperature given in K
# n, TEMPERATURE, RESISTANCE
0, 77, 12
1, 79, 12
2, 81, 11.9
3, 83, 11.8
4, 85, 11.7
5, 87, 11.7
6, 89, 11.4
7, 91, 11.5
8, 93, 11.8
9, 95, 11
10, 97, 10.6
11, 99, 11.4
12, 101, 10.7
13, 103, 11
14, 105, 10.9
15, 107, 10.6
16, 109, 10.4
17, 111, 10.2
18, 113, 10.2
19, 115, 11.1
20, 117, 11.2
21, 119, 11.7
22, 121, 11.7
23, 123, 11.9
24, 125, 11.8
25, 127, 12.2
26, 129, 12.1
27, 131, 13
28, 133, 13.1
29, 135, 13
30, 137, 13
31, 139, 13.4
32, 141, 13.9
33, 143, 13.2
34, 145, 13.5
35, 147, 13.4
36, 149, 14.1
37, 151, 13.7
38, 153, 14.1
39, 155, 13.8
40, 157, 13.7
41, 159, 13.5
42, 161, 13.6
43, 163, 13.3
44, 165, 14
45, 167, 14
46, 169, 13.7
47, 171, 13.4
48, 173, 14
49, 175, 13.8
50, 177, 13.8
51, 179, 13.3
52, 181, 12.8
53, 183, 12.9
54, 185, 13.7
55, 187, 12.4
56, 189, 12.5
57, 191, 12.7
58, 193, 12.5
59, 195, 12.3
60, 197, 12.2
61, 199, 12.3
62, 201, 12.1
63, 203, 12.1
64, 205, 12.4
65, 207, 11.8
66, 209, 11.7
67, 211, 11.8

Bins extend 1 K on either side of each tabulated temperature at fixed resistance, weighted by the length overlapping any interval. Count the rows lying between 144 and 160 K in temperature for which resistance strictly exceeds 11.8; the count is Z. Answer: 8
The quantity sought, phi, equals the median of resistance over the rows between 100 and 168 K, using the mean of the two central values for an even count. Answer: 13.0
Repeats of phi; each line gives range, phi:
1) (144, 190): 13.7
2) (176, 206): 12.5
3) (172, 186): 13.7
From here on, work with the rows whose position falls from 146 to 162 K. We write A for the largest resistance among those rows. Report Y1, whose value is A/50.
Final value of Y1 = 0.282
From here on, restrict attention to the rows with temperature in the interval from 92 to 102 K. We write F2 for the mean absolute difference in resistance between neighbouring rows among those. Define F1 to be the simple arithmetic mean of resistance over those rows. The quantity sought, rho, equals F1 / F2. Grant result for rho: 16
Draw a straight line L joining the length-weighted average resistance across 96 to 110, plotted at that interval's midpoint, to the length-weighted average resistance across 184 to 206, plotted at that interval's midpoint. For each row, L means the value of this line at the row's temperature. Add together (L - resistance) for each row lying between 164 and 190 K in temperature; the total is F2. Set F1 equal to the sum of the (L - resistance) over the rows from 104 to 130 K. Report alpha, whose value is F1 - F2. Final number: 14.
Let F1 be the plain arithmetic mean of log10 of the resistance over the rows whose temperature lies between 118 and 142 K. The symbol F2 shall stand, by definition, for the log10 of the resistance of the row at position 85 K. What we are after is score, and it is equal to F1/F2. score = 1.03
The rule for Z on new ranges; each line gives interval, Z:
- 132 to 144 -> 6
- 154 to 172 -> 9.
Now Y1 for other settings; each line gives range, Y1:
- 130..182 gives 0.282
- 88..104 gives 0.236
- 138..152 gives 0.282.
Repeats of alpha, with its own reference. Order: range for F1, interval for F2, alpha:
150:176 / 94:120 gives -24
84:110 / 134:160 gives 20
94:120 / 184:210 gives -2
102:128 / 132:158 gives 24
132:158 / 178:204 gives -23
